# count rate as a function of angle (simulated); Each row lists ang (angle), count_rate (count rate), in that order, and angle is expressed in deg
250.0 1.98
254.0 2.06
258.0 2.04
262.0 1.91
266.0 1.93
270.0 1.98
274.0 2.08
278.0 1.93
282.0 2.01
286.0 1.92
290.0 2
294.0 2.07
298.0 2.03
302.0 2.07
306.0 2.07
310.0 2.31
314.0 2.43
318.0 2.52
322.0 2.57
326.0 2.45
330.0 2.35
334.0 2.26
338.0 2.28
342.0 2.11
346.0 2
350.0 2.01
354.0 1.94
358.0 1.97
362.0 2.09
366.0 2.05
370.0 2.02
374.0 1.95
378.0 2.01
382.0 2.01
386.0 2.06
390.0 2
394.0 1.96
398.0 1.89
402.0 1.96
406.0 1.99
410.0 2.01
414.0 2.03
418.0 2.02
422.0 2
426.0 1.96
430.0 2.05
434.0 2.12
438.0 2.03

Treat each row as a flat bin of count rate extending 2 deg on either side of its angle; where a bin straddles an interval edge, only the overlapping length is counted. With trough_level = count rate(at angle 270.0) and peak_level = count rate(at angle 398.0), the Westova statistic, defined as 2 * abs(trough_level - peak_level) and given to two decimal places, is 0.18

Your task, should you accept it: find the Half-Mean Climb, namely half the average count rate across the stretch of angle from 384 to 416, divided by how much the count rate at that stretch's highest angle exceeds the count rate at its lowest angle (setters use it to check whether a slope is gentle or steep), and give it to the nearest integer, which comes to -33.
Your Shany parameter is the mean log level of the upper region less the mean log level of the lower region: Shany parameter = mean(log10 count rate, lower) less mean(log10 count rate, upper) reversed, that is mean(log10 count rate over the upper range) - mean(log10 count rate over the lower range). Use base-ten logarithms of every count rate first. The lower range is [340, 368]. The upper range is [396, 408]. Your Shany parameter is -0.017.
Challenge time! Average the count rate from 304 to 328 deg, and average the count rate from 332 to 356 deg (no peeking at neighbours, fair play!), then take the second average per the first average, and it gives 0.88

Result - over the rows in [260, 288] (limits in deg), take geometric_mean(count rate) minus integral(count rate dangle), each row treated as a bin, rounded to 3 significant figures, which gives -53.1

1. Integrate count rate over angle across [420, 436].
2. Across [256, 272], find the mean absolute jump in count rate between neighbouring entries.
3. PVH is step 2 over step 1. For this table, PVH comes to 0.0021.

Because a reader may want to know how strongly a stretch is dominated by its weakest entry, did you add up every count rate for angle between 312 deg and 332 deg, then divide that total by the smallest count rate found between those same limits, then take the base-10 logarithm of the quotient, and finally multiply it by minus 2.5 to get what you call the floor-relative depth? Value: -1.80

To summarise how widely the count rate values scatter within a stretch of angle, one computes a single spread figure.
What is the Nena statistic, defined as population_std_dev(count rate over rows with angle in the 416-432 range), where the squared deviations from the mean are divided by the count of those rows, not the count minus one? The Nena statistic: 0.033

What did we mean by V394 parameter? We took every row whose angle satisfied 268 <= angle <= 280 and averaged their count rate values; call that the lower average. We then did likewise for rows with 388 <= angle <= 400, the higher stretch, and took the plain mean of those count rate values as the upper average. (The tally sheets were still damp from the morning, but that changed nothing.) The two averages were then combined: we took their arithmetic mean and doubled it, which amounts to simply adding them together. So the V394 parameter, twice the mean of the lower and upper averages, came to 3.95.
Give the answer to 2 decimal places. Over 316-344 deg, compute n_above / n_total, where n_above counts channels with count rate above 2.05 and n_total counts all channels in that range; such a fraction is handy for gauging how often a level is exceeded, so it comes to 1.00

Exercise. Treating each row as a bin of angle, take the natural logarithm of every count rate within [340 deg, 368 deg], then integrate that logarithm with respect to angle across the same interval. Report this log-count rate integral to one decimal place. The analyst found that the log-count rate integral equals 19.7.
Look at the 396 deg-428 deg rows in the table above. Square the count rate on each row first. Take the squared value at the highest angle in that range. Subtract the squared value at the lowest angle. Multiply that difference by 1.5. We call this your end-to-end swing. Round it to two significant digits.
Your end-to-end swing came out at 0.40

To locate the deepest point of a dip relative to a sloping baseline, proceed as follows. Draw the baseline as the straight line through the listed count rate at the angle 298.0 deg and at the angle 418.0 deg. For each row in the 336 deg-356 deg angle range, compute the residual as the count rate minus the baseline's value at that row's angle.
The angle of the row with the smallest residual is 354.0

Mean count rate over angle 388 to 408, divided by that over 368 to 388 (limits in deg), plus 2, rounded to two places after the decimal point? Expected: 2.98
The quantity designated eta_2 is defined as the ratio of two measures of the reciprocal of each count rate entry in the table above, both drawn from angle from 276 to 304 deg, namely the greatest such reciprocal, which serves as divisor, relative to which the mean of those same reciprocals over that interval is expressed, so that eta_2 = 0.959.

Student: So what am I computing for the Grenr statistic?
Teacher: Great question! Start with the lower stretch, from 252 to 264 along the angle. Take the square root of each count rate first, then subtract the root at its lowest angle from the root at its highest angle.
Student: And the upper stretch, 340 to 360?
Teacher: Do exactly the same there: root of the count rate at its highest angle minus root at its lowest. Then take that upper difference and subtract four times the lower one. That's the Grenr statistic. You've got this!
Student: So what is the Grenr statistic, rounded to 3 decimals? 0.164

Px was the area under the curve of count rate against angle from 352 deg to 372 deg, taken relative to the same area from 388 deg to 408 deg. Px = 1.03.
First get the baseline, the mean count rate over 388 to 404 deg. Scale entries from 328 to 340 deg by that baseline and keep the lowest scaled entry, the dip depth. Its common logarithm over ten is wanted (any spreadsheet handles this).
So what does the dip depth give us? 0.0064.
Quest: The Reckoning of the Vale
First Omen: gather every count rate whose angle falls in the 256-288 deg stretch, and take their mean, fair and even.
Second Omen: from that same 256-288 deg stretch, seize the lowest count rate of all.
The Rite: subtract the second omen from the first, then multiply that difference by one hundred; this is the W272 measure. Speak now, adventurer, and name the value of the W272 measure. 6.5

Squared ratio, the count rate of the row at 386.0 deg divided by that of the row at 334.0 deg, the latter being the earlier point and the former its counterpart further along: 0.83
